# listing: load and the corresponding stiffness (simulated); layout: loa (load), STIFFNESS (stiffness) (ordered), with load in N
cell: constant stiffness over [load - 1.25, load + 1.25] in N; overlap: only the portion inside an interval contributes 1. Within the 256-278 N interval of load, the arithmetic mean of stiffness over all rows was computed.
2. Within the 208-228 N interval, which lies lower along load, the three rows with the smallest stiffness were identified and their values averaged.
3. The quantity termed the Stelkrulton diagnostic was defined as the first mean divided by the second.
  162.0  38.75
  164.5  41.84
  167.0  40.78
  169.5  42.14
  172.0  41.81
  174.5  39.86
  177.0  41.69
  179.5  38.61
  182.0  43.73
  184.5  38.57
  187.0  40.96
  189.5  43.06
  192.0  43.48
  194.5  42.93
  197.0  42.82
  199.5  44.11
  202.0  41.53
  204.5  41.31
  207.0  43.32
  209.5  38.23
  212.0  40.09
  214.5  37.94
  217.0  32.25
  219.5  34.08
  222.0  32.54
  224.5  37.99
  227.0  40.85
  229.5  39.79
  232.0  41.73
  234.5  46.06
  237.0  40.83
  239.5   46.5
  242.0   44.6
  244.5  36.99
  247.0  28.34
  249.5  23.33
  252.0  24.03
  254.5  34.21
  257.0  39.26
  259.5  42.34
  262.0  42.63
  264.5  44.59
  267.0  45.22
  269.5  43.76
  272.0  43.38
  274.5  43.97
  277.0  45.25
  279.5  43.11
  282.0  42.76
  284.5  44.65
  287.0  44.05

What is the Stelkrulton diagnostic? 1.32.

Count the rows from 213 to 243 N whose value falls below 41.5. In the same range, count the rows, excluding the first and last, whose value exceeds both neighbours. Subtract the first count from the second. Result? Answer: -4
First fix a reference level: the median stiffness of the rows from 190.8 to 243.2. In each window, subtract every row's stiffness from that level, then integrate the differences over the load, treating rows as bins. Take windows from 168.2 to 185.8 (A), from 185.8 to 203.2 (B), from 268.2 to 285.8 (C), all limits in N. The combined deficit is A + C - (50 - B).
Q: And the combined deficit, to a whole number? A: -112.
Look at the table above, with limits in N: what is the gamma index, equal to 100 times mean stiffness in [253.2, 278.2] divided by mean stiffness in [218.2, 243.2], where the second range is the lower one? 105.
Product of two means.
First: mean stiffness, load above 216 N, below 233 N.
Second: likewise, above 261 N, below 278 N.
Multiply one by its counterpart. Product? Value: 1634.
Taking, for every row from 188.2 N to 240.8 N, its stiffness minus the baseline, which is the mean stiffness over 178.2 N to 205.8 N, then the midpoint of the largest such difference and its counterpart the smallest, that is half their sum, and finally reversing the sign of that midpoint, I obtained 2.5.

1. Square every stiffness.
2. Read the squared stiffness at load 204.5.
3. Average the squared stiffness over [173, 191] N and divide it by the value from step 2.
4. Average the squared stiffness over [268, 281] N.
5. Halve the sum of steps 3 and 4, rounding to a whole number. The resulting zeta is 964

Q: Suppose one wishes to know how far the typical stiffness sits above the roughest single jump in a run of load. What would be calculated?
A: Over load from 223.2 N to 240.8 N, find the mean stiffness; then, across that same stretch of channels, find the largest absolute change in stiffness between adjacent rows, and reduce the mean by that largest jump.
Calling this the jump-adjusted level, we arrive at 36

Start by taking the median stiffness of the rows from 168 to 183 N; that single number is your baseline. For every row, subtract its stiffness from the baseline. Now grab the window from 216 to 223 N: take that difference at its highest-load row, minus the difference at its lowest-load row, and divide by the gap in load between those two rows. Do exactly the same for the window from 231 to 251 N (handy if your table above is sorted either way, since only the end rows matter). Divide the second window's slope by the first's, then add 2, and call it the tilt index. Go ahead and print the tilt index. -16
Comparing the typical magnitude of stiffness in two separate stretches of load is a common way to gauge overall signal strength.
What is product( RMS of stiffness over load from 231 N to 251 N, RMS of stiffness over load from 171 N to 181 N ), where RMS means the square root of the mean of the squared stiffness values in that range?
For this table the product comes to 1595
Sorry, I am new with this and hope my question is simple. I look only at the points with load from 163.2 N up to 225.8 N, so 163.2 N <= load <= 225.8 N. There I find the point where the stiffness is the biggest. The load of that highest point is 199.5 N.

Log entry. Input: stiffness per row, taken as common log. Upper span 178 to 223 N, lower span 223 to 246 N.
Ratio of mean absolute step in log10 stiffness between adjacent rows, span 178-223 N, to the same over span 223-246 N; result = 0.66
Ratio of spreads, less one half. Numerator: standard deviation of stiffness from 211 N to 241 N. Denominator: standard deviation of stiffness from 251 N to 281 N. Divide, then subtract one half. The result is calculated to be 0.3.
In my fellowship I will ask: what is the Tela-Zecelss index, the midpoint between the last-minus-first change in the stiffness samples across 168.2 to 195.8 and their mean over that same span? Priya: 21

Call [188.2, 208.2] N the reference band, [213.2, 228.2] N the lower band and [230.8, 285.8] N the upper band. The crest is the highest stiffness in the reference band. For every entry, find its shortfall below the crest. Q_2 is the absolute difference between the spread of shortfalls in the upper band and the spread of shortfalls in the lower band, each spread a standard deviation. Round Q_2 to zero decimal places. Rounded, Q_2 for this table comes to 3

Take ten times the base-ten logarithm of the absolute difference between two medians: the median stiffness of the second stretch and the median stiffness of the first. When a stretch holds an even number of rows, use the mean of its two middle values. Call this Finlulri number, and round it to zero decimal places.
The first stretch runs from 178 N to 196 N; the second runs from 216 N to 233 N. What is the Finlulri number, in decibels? 7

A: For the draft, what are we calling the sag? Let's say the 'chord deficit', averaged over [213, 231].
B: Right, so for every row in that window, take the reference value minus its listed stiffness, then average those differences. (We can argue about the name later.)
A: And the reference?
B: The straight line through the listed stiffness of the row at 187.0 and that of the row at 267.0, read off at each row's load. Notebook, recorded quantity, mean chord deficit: 6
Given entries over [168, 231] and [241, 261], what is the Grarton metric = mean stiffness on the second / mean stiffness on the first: 0.85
